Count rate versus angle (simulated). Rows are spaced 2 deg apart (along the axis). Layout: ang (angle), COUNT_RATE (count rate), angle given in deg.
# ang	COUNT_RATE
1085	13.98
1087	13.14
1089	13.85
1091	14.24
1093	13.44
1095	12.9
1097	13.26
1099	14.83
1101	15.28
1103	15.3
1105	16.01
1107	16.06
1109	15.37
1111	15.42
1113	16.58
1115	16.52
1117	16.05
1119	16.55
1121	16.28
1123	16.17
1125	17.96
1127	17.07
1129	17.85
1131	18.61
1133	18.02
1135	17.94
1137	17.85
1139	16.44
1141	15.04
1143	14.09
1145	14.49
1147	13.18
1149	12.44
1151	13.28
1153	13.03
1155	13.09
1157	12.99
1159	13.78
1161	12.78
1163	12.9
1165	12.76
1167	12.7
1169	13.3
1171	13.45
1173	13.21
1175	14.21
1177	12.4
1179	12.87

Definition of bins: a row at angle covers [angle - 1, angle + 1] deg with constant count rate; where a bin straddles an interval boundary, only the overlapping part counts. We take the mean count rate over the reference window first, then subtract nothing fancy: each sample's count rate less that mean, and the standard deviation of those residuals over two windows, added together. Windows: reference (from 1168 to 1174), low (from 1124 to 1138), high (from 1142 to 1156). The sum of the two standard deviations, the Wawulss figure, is 1.1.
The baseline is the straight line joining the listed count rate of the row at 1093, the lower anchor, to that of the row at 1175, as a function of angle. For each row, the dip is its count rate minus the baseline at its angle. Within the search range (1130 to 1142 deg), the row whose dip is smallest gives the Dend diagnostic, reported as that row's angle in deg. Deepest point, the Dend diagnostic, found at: 1141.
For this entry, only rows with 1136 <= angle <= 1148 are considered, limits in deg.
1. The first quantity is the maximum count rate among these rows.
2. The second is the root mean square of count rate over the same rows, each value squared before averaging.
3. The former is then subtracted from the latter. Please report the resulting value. -2.59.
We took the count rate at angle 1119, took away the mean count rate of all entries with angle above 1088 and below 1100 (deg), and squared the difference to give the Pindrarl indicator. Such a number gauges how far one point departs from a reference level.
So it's 7.8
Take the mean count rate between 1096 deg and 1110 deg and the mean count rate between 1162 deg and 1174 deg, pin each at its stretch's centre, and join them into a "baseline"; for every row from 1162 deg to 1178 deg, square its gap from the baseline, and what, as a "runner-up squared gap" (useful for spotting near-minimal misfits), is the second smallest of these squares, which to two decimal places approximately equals 0.10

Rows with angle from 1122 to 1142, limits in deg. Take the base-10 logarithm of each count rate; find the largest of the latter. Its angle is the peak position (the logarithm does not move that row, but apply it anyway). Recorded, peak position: 1131 deg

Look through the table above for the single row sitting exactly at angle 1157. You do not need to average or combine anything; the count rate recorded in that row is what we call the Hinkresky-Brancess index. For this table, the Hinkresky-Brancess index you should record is 12.99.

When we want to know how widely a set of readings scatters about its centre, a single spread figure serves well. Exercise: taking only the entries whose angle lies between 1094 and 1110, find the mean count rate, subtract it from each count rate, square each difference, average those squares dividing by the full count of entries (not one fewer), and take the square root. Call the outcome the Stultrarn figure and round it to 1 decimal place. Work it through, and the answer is 1.1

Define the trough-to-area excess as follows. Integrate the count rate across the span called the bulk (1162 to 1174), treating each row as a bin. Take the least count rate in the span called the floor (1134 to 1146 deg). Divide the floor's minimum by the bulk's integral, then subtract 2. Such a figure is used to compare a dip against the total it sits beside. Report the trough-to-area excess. -1.91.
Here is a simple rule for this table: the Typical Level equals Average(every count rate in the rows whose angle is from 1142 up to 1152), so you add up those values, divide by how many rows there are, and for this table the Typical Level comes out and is 13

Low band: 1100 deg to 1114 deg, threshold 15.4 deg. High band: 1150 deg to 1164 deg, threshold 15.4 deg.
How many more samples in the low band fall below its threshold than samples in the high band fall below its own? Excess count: -4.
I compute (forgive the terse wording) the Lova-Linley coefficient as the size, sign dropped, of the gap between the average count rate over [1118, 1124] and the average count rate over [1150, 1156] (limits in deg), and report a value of 3.2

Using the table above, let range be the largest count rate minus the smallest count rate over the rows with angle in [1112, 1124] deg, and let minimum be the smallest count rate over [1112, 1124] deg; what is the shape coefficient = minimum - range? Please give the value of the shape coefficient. 15.5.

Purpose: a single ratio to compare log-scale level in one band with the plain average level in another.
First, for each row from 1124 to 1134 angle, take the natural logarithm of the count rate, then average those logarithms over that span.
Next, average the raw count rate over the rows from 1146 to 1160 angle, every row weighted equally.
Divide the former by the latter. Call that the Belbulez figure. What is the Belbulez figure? 0.220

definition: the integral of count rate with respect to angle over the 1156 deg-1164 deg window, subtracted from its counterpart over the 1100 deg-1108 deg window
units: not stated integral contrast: 20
